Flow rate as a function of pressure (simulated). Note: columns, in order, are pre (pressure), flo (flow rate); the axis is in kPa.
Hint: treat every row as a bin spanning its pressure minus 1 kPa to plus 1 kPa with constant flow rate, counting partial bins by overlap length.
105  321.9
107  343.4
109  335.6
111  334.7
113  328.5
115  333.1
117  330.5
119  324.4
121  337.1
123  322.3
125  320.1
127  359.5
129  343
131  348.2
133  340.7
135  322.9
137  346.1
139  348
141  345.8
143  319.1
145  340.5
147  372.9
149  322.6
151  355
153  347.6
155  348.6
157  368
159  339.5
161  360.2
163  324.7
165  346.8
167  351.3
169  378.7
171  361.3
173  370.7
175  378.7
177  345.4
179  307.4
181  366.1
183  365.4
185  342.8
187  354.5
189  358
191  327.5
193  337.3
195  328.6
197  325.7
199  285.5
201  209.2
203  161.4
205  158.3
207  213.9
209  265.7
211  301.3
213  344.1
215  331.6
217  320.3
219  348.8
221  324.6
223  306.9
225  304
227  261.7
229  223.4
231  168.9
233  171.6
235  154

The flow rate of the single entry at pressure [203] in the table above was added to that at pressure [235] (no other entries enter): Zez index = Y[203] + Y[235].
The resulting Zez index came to 315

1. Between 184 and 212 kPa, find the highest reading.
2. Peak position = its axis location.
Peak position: 189 kPa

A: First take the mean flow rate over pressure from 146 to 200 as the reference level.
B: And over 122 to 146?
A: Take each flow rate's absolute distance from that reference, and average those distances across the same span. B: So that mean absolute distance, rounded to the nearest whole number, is 11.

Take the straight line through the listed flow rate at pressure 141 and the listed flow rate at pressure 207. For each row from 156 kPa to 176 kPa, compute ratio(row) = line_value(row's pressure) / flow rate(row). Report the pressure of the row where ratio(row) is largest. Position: 163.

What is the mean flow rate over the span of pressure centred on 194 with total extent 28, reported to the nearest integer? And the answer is 295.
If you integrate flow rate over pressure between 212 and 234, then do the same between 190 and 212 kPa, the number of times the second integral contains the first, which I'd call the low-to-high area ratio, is 0.94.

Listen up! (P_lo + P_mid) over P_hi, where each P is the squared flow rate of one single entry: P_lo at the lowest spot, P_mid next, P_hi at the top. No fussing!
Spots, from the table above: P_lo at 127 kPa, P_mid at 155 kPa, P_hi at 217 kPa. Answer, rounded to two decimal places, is 2.44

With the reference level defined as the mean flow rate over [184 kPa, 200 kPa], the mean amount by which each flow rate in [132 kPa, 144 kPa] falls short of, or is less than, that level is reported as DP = -5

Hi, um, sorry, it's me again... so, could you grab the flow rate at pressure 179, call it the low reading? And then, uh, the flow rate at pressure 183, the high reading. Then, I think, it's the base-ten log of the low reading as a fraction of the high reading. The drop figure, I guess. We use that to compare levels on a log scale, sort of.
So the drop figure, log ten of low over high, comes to -0.08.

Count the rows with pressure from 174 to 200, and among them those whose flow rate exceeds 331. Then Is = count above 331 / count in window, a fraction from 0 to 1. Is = 0.62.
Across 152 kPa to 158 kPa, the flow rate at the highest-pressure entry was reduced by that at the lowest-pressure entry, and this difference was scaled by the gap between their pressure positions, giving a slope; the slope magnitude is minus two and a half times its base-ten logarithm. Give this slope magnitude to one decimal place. -1.8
